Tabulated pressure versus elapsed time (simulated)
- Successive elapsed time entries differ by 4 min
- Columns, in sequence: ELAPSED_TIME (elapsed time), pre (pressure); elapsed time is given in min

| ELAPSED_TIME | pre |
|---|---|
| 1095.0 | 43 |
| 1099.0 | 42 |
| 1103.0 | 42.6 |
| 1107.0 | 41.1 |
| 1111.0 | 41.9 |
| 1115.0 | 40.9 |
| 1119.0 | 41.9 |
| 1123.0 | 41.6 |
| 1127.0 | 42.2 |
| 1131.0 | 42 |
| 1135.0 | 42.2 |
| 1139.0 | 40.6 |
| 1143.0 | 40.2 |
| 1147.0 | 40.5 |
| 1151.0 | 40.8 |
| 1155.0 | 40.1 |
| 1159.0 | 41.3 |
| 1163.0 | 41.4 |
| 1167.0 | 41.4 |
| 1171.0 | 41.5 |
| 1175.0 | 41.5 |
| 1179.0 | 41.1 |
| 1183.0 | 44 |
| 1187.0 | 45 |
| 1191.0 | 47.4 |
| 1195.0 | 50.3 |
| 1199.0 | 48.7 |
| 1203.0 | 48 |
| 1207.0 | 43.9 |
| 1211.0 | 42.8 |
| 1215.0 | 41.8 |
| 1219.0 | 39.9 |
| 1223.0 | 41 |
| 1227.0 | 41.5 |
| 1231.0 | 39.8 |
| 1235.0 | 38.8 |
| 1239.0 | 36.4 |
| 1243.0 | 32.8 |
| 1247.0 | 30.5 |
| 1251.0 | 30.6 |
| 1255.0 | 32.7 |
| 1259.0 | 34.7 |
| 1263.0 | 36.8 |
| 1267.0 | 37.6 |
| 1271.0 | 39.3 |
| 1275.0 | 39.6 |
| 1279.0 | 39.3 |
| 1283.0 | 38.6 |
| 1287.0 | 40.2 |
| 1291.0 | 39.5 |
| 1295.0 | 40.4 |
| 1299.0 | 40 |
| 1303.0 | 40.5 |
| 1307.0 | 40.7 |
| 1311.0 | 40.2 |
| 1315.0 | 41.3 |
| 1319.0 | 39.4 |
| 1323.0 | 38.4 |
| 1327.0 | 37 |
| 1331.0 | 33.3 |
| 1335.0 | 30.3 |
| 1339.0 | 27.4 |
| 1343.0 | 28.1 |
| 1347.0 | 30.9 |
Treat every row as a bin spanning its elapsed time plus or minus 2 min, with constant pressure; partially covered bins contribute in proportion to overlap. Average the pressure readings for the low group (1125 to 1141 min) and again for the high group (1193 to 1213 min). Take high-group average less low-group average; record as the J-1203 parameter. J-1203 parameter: 5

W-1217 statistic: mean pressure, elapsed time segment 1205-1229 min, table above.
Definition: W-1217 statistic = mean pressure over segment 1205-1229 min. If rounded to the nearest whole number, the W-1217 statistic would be 42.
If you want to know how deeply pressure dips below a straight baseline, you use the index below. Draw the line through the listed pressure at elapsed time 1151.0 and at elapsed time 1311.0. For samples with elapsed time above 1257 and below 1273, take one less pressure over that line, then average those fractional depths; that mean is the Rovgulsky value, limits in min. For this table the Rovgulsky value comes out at 0.08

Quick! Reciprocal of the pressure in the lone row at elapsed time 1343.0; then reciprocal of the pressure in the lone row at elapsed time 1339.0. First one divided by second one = 0.98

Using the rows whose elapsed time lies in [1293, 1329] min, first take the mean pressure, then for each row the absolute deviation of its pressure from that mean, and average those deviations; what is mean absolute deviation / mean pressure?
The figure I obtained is 0.025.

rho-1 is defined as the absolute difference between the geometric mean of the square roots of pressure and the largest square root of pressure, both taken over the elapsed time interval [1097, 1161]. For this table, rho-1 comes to 0.10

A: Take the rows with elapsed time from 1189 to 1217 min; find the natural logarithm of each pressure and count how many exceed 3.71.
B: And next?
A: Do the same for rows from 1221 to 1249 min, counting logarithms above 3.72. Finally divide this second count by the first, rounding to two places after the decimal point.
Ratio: 0.14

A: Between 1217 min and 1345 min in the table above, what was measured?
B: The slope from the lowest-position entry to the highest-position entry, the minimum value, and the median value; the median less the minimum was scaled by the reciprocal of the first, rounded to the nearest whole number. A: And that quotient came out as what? -122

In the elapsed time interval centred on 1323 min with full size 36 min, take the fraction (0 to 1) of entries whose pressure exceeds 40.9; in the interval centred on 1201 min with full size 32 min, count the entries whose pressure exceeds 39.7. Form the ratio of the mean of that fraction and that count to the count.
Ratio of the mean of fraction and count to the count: 0.507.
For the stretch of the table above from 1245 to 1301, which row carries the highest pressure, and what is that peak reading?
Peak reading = 40.4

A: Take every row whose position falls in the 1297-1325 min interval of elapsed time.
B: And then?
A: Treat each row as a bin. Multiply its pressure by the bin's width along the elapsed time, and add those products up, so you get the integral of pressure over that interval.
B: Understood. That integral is 1122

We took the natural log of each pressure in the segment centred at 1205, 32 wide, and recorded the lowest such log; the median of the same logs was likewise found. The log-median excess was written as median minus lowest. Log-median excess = 0.134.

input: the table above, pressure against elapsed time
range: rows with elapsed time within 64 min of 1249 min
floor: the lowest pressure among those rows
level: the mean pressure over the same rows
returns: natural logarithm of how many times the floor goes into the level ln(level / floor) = 0.271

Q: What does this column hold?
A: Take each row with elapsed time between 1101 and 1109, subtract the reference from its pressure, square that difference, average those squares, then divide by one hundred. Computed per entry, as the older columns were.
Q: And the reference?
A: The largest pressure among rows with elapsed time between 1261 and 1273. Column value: 0.071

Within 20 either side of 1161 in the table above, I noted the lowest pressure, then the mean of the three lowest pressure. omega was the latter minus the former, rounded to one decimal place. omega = 0.2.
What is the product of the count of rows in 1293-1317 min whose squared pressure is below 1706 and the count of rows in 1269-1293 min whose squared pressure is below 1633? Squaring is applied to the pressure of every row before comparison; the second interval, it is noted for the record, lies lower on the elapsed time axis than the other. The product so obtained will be 36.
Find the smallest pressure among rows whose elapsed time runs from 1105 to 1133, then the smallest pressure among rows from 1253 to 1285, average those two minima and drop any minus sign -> 36.8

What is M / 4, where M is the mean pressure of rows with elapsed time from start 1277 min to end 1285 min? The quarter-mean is 9.7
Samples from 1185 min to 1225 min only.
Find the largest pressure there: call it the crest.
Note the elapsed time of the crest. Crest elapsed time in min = 1195.0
